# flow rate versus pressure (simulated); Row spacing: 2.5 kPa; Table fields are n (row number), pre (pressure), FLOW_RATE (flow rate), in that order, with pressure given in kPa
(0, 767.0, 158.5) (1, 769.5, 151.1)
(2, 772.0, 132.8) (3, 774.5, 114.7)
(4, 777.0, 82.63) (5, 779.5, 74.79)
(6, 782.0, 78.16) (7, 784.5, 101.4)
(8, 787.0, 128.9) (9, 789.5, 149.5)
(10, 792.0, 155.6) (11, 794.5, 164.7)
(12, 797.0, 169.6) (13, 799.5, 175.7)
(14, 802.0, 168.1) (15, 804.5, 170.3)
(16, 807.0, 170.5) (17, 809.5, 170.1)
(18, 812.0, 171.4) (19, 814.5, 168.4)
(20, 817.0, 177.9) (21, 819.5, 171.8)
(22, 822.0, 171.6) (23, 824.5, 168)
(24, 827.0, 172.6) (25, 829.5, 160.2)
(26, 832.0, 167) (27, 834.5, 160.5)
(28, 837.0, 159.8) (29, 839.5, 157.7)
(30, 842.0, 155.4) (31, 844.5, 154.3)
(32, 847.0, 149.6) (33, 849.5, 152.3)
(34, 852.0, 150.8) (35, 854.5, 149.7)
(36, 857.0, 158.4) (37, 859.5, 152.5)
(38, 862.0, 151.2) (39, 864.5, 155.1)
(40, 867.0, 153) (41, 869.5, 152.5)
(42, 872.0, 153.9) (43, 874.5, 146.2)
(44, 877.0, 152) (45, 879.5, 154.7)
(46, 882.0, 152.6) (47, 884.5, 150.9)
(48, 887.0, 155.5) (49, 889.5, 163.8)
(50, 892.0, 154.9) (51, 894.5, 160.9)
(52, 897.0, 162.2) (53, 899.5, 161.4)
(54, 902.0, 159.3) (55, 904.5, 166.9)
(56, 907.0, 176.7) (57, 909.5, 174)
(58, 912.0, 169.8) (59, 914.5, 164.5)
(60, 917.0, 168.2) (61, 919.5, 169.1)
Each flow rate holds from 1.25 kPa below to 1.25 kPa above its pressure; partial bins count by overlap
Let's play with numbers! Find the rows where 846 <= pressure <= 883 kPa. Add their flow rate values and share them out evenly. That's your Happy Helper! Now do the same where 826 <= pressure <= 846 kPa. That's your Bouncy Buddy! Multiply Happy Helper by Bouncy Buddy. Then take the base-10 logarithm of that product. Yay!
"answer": 4.389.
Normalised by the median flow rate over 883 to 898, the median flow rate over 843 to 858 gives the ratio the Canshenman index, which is 0.96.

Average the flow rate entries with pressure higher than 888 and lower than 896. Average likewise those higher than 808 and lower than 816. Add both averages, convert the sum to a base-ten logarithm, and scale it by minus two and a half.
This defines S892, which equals -6.30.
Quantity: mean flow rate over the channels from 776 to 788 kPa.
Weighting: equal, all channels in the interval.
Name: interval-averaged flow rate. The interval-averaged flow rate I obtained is 93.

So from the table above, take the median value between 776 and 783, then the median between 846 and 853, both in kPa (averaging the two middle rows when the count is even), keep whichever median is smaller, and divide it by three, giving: 26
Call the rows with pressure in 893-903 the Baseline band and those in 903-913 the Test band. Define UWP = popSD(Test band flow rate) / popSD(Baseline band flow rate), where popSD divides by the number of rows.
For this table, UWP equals 3.6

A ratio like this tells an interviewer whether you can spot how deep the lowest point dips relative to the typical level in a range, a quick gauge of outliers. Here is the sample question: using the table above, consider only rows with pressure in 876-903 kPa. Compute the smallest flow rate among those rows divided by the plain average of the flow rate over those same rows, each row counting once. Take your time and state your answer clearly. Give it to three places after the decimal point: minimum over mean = 0.960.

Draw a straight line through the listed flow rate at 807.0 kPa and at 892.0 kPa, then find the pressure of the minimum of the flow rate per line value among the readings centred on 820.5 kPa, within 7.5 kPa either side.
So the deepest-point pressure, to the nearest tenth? 814.5 kPa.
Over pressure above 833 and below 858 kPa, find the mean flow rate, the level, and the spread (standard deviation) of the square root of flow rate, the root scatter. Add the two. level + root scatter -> 155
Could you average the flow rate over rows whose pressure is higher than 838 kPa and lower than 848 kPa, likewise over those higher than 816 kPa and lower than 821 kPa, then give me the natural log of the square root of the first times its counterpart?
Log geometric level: 5.10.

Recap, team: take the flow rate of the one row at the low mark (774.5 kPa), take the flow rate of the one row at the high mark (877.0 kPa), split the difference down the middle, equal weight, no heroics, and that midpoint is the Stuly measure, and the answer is 133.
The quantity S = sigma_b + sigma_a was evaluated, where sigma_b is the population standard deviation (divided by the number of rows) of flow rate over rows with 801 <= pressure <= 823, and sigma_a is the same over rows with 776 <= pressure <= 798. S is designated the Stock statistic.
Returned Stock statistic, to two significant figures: 39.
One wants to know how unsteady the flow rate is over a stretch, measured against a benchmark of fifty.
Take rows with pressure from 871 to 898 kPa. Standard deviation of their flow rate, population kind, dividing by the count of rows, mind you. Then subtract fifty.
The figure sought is -45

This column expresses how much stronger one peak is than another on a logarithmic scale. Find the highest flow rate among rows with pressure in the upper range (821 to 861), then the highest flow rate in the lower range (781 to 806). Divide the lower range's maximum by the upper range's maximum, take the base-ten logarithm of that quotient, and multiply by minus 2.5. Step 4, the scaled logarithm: -0.019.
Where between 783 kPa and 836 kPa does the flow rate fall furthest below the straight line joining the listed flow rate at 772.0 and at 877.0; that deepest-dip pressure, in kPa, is 784.5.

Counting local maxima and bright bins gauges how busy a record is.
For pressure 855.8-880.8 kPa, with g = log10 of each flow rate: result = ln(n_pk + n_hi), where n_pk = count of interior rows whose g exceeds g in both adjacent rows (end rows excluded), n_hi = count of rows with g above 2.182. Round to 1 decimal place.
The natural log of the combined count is 2.2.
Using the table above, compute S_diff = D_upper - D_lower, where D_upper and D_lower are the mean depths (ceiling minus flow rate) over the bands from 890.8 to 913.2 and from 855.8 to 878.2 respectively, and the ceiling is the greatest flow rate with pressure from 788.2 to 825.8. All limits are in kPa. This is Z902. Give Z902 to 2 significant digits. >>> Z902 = -12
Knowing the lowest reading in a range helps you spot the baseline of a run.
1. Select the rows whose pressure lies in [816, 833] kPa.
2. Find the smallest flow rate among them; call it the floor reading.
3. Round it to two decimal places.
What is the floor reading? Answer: 160.20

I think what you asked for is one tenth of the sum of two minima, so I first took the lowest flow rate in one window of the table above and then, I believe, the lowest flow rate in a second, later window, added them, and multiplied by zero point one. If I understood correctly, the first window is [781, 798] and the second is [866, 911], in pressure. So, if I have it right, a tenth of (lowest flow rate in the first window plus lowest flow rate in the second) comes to 22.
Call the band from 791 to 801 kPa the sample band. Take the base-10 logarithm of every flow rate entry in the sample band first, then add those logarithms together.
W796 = 8.88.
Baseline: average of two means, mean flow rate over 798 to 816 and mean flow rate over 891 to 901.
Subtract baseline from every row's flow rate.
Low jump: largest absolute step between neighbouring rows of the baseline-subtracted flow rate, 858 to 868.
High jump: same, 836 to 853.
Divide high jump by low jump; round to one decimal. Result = 1.2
